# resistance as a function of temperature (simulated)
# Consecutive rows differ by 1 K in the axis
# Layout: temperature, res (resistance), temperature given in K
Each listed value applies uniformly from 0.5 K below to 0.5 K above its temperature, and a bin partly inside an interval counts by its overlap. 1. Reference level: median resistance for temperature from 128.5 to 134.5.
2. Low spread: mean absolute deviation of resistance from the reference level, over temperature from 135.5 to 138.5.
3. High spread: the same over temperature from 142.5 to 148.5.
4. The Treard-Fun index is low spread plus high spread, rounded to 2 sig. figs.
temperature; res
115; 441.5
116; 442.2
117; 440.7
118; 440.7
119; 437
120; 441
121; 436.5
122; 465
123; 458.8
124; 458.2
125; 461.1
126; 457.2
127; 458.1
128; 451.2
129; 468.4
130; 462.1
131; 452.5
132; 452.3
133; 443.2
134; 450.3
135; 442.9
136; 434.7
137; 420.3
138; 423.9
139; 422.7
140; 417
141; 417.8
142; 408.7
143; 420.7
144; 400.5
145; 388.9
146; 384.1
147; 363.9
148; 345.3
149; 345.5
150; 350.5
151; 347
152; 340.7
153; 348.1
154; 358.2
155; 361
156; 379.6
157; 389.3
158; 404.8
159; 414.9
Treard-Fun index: 95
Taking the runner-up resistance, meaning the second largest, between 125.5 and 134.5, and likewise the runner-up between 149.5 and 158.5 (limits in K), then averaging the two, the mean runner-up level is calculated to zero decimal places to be 426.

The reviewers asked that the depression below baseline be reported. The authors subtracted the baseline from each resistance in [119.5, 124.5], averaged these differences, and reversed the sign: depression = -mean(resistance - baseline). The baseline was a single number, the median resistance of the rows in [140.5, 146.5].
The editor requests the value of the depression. -47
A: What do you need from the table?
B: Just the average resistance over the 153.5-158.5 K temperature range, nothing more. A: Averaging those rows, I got 379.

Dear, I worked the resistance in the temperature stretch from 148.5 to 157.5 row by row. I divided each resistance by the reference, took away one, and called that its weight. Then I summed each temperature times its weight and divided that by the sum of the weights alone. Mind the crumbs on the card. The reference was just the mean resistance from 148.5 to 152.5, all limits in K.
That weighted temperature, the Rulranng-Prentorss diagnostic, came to 155.9 K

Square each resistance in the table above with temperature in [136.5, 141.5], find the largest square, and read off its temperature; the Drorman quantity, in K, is 138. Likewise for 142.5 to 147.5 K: 143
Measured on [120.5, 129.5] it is 129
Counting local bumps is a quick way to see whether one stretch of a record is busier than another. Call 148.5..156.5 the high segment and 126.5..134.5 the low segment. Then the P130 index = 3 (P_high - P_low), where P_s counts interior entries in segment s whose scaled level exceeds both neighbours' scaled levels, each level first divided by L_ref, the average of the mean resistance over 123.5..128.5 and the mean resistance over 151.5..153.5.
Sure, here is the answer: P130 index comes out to 0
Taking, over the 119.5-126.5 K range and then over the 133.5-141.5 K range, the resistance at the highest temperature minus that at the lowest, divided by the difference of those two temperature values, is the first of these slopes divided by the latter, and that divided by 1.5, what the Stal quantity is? -0.39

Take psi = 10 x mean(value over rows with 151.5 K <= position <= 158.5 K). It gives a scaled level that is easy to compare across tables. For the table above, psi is 3688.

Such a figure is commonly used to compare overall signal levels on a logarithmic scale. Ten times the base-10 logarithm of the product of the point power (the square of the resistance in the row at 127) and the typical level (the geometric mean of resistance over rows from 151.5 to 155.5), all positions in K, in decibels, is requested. 78.7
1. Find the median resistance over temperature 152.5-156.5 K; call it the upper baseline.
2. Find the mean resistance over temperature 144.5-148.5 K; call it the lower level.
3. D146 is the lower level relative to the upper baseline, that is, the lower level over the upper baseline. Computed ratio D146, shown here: 1.03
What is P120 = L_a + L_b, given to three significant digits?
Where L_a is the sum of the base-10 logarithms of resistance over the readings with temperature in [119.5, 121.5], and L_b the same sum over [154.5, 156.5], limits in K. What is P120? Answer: 10.4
